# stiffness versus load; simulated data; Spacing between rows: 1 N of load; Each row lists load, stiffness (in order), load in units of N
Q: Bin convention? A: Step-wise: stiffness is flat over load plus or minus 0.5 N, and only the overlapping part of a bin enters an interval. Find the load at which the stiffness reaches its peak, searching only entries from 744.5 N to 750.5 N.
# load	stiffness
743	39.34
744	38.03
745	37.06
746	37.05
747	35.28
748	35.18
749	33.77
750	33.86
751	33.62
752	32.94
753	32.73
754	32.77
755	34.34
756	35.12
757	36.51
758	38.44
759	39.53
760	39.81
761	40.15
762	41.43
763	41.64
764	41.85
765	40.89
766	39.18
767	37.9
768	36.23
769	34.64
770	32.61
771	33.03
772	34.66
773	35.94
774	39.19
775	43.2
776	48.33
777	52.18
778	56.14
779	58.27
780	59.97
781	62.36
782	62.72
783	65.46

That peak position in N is 745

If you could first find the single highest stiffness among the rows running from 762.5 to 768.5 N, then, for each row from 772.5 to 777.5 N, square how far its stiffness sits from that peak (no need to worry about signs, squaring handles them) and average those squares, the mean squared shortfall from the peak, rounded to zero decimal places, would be 39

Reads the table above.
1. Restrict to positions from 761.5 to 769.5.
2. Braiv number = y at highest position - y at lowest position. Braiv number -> -6.8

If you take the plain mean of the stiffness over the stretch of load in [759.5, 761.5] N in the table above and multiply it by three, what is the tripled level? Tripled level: 120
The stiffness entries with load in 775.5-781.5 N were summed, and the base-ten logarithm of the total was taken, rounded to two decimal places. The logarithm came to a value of 2.53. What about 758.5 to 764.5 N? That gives 2.39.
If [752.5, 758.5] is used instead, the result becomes 2.32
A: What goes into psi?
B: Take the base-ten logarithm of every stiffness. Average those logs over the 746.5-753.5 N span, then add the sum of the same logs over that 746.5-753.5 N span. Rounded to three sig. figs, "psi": 12.2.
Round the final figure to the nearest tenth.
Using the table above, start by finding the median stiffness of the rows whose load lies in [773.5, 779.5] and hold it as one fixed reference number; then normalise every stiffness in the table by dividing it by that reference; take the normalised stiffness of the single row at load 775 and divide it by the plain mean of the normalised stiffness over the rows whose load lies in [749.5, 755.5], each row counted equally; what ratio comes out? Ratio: 1.3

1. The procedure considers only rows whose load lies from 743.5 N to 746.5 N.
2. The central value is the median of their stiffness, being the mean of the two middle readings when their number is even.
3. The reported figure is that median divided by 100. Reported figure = 0.371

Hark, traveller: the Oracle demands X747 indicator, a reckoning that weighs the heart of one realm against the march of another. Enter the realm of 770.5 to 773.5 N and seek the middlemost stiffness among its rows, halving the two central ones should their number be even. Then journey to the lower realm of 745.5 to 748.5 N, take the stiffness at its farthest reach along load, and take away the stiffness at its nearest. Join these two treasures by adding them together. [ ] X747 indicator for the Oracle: 33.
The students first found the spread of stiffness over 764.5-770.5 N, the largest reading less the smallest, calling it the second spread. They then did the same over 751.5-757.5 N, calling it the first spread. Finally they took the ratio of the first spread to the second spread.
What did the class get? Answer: 0.5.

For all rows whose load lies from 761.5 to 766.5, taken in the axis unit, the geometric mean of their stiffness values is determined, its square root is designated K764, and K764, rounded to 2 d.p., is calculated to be 6.40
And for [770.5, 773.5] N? 5.88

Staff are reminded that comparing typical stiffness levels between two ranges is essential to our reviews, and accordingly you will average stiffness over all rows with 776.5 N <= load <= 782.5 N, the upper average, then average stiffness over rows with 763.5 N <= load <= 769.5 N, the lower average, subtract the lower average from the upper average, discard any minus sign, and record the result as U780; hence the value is 20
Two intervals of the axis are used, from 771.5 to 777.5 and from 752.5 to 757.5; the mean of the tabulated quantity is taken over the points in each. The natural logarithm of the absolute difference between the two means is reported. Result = 2.1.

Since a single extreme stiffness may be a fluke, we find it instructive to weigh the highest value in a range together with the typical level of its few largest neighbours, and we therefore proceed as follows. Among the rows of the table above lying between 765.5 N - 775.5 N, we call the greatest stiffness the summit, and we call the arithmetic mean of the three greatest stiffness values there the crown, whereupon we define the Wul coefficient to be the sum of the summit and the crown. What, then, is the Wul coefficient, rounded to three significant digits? 83.7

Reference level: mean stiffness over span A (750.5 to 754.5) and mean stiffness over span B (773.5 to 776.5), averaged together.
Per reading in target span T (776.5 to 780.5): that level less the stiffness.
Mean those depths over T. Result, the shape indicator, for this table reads -18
